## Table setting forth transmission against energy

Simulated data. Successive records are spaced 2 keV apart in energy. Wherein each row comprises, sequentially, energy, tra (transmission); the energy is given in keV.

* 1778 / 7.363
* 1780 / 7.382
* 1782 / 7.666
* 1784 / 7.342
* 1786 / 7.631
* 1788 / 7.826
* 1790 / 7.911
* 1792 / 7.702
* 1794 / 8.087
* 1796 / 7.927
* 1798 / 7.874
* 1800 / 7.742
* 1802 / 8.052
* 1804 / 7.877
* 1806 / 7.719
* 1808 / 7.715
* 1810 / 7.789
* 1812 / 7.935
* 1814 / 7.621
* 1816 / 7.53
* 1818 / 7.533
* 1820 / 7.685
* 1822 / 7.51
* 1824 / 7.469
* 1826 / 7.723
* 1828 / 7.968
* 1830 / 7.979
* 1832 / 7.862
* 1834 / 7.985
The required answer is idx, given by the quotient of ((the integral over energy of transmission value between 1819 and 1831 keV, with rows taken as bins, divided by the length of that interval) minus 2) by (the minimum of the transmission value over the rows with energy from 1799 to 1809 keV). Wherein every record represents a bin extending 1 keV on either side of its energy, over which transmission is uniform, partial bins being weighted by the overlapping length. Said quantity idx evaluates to 0.742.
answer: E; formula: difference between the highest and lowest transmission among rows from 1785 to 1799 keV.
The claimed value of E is 0.46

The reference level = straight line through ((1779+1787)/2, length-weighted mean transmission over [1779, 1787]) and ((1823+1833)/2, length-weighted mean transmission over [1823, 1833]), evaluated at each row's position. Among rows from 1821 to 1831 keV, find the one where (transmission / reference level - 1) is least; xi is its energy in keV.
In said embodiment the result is 1824 keV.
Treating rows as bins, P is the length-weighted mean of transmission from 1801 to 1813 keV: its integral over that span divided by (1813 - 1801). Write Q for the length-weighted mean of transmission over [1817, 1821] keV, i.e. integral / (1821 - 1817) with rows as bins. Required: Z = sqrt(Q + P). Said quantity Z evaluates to 3.93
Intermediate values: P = 7.85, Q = 7.61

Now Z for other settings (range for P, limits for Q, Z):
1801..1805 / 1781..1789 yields 3.95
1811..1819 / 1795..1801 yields 3.94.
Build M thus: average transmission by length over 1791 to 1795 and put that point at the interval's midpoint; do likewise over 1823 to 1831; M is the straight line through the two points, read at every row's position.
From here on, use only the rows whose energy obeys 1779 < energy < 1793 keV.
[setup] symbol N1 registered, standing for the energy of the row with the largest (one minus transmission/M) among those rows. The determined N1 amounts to 1784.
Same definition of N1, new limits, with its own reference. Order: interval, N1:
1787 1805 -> 1792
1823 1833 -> 1824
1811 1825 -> 1824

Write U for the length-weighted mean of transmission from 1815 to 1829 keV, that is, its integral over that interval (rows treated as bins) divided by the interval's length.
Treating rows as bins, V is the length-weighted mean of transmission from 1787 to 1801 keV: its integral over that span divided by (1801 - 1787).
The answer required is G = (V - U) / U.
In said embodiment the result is 0.031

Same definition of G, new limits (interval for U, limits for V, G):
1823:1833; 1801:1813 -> 0.006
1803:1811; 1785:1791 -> 0.002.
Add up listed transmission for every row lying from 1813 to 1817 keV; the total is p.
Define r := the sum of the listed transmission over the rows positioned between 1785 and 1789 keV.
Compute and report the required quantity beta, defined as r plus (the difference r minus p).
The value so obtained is 15.8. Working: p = 15.2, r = 15.5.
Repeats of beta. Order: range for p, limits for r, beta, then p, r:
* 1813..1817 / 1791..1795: 16.4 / 15.2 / 15.8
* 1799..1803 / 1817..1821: 14.6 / 15.8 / 15.2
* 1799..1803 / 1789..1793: 15.4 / 15.8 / 15.6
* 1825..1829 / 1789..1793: 15.5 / 15.7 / 15.6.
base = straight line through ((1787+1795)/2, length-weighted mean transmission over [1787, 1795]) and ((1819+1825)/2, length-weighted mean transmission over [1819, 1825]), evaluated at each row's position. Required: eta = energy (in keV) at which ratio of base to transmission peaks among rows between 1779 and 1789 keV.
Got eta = 1784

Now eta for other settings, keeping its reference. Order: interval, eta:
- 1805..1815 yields 1814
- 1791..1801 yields 1792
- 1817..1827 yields 1824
